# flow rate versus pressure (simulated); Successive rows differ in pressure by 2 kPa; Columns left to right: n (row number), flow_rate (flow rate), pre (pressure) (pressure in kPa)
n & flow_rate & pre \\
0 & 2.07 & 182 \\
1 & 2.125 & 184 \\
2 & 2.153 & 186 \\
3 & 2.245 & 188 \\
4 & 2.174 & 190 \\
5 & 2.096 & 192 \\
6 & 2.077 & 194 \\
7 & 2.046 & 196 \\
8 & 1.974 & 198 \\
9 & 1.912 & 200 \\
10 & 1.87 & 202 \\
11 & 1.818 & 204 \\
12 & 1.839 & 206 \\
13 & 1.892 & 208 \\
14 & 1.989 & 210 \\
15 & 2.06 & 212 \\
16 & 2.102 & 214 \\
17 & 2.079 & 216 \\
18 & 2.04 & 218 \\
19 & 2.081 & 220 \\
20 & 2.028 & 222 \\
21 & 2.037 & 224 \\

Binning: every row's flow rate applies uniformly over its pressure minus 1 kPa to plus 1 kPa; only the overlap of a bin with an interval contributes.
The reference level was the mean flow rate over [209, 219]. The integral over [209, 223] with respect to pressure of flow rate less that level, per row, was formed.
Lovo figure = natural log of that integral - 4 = -10.2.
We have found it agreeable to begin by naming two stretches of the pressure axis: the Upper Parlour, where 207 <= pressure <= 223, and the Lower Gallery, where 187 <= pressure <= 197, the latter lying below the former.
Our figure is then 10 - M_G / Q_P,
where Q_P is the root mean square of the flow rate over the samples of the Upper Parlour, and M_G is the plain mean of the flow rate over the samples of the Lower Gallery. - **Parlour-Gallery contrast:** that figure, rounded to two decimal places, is 8.95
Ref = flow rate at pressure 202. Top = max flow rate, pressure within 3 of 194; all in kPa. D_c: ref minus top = -0.23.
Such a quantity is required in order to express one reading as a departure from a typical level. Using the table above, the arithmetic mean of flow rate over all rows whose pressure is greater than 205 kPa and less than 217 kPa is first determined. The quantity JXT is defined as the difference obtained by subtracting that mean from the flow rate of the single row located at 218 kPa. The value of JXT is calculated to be 0.05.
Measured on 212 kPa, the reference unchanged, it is 0.07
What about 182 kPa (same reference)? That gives 0.08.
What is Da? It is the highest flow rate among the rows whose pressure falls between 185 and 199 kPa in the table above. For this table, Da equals 2.245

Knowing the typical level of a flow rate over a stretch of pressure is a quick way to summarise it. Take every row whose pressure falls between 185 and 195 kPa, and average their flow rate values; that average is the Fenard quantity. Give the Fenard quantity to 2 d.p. 2.15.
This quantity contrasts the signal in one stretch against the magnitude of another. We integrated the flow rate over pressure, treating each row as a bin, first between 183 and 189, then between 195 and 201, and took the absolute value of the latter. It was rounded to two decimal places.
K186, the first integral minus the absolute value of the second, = 1.18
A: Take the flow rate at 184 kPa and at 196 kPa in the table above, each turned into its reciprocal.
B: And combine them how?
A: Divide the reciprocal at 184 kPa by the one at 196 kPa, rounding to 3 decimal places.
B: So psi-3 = 0.963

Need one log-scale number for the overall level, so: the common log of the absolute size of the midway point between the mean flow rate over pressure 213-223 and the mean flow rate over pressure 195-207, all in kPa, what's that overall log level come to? 0.298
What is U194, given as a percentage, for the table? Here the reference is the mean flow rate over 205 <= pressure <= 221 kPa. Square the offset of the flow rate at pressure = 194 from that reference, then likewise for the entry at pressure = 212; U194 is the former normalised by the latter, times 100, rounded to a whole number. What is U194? 180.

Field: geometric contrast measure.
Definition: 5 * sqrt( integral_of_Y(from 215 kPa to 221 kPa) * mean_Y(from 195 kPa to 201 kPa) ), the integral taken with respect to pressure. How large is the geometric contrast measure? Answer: 24.8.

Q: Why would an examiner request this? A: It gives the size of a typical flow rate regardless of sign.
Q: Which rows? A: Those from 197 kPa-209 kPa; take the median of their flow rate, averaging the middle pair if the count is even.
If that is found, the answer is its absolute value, 1.88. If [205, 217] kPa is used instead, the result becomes 2.02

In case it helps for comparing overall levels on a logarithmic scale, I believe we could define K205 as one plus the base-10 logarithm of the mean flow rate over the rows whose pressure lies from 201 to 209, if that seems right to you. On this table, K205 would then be 1.27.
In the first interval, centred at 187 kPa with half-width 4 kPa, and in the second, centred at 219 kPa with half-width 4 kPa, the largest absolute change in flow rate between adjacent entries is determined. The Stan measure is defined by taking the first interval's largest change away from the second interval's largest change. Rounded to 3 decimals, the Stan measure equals -0.039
